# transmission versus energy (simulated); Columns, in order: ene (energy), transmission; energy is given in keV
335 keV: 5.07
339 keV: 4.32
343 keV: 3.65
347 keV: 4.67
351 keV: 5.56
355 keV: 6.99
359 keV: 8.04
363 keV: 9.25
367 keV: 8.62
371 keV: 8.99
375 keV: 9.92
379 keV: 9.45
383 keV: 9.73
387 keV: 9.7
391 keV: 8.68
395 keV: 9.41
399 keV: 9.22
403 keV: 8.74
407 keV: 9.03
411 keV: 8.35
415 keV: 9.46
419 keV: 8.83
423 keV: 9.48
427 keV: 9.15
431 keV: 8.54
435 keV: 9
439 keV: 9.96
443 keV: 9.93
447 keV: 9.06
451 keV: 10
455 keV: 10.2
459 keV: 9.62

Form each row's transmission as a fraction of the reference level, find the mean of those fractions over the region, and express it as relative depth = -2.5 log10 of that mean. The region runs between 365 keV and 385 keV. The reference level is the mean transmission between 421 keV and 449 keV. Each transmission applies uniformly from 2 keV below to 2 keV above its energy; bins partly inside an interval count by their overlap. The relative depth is 0.00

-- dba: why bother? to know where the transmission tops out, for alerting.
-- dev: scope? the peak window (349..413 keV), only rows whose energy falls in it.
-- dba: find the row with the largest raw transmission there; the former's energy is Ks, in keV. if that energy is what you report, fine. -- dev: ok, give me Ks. 375 keV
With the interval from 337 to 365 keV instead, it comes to 363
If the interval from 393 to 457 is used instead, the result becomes 455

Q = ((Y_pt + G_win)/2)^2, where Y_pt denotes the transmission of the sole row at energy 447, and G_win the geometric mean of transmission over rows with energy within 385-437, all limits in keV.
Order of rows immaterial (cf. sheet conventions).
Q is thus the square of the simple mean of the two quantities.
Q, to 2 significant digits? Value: 82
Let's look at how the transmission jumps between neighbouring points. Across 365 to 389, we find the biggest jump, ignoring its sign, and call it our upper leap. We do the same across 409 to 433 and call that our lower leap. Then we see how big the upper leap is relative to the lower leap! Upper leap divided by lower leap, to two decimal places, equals 0.84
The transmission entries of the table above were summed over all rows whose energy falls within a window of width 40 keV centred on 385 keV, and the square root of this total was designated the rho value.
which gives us 9.62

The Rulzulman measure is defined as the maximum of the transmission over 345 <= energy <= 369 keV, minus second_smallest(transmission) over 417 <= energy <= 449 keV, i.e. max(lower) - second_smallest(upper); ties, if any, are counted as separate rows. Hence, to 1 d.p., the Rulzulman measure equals 0.4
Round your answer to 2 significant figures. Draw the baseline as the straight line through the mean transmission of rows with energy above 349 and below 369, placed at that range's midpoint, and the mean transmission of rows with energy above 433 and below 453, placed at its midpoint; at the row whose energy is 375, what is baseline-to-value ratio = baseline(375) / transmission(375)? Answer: 0.81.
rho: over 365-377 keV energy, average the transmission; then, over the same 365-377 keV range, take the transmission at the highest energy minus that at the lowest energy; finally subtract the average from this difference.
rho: -7.9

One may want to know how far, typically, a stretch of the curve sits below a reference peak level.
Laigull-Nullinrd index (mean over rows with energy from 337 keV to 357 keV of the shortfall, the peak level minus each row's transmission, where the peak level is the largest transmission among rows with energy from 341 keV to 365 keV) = 4.2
